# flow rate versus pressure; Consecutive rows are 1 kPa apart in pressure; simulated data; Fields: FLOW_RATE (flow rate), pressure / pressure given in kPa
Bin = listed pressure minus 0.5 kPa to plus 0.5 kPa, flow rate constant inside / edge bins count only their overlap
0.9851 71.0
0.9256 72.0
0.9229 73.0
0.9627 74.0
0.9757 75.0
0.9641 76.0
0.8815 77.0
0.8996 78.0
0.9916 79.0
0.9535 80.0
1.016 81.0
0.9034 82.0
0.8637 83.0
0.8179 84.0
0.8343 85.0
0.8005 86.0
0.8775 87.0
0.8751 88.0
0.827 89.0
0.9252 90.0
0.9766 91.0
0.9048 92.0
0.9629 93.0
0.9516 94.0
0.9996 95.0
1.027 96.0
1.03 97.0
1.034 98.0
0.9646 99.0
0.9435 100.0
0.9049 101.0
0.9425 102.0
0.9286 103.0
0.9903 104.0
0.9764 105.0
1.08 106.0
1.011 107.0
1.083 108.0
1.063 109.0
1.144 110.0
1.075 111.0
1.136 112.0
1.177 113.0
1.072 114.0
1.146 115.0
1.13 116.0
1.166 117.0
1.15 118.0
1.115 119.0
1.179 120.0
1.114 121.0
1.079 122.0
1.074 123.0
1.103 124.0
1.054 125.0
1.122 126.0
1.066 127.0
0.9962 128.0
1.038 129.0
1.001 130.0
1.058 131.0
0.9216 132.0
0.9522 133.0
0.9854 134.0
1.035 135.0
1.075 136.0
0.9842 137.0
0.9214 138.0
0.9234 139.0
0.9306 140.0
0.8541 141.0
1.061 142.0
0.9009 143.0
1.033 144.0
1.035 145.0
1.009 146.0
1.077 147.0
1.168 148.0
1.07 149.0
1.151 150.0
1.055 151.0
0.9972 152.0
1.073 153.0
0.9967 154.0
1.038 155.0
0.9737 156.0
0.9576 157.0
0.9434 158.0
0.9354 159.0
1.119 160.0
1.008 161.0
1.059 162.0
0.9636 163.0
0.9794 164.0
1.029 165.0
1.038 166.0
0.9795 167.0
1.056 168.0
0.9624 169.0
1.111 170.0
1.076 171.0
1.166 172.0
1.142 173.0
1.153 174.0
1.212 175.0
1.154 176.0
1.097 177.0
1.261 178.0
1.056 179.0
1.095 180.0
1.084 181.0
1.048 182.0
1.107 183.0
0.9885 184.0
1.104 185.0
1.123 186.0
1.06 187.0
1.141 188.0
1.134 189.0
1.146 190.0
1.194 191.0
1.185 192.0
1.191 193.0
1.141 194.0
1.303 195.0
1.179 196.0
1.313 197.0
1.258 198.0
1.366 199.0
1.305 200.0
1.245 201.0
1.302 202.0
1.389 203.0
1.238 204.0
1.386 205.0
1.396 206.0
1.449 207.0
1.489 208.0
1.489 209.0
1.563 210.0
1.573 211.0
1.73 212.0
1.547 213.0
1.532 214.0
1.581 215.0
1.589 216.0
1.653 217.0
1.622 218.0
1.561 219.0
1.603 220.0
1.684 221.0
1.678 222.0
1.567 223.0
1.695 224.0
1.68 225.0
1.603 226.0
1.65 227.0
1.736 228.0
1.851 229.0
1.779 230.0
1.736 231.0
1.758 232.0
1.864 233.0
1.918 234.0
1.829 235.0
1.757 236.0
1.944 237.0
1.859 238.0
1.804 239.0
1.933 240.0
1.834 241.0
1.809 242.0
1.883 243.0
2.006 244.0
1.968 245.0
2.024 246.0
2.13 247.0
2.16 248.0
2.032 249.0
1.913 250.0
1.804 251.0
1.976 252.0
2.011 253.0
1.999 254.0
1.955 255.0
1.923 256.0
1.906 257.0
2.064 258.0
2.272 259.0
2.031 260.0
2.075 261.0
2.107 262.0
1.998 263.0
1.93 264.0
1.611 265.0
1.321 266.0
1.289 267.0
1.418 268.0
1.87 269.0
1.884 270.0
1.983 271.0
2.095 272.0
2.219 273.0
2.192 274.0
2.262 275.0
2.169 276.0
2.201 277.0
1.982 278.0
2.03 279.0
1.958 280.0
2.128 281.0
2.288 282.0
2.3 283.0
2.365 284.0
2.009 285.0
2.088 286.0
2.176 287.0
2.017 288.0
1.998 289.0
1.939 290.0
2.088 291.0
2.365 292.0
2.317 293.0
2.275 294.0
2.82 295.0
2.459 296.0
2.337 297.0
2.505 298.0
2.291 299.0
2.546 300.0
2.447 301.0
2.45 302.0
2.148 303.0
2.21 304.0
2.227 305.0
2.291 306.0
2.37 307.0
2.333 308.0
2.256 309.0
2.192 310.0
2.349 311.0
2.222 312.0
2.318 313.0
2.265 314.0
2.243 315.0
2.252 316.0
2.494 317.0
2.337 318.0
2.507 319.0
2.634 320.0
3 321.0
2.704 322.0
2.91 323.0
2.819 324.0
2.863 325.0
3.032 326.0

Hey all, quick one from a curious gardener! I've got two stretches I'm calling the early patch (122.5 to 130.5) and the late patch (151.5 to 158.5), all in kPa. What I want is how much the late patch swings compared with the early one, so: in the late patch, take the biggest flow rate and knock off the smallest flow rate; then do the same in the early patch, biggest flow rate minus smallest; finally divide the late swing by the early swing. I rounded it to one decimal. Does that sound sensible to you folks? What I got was 1.0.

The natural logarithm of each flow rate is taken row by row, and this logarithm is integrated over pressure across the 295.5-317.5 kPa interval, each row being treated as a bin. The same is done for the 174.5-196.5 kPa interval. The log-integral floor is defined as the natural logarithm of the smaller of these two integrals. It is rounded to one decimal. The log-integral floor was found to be 1.0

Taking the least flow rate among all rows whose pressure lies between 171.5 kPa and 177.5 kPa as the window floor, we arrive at 1.097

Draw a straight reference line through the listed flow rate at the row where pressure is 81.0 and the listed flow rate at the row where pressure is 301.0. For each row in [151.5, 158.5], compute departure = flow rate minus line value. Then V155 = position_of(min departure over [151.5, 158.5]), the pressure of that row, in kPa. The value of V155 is 158.0 kPa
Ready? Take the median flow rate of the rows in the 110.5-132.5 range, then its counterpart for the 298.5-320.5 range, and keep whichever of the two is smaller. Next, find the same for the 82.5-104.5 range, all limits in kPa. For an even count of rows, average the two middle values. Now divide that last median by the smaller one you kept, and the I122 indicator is 0.86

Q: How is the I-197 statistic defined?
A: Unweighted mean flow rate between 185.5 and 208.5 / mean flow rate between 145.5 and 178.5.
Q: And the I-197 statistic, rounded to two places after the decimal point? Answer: 1.19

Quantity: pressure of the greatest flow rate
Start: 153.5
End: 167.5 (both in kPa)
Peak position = 160.0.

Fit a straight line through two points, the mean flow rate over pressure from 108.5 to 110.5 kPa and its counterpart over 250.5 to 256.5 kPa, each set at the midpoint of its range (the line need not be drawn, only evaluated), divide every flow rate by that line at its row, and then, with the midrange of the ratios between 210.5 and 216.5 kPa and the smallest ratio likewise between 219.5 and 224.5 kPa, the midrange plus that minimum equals 1.84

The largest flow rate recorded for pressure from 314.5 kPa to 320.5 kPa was 2.634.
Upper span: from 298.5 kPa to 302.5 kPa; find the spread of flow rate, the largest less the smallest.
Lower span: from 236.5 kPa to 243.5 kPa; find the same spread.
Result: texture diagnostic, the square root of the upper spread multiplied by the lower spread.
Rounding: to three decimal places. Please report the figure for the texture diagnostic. 0.189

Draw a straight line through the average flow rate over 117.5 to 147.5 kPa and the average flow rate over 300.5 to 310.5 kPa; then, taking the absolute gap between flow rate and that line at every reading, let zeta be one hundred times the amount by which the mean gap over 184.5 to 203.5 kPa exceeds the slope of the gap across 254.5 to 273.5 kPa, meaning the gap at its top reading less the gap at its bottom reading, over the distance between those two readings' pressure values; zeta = 26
